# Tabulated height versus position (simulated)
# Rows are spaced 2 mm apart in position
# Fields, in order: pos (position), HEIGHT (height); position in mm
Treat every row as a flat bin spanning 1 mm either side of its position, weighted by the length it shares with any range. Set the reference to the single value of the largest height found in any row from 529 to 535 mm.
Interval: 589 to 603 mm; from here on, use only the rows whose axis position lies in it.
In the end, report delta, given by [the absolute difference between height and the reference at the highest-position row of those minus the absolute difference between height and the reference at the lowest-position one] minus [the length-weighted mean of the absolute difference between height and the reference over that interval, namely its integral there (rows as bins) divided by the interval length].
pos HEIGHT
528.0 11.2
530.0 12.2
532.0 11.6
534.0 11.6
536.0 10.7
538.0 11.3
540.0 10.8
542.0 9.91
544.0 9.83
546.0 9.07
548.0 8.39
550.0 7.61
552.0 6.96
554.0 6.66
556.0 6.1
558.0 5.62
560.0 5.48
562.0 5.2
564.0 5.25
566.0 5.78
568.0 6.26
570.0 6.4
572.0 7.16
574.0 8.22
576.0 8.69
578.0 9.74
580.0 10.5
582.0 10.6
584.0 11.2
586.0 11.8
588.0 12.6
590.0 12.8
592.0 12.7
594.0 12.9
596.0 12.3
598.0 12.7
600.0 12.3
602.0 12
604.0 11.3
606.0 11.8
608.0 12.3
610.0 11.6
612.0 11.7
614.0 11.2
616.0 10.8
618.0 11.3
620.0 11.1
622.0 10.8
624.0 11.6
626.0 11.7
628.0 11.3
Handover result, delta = -0.8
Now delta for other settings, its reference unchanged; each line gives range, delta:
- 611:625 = -0.9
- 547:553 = -3.1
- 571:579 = -6.3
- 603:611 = -0.8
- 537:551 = 1.0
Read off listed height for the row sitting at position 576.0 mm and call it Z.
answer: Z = 8.69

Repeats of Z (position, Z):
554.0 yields 6.66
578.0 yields 9.74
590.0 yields 12.8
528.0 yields 11.2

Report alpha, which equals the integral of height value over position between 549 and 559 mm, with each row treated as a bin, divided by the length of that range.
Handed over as 6.6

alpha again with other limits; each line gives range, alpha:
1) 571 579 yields 8.5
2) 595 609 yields 12.1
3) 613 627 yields 11.2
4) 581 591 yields 11.8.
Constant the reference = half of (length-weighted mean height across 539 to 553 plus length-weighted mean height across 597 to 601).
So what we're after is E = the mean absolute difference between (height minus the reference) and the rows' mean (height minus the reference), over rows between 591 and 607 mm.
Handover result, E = 0.4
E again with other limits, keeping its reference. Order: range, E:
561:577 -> 1.1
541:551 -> 0.8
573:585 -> 0.9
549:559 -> 0.6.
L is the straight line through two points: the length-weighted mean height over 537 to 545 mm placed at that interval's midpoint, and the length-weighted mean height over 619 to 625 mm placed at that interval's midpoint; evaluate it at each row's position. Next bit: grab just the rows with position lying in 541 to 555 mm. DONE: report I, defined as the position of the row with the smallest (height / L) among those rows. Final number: 554.0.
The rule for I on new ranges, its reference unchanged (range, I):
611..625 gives 622.0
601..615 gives 614.0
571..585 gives 572.0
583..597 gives 584.0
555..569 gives 562.0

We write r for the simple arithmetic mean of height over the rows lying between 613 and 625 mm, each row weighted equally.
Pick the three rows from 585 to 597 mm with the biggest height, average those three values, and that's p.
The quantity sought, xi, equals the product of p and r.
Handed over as 143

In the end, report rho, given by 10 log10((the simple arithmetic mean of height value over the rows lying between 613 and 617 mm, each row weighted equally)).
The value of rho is 10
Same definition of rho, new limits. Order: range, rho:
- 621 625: 10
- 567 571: 8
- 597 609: 11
